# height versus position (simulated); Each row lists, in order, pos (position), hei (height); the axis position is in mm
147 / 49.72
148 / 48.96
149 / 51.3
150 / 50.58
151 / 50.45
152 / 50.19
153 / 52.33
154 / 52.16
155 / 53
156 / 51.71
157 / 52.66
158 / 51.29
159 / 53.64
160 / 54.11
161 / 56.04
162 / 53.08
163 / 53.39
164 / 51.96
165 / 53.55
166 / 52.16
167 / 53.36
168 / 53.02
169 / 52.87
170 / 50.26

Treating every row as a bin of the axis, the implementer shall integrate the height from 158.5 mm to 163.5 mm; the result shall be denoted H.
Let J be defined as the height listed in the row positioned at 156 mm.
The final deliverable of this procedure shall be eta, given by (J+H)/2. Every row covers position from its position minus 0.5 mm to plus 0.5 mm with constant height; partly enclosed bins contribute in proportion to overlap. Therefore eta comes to 161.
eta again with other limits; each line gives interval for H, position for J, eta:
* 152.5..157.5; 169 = 157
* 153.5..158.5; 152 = 156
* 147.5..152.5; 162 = 152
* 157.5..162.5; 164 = 160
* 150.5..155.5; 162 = 156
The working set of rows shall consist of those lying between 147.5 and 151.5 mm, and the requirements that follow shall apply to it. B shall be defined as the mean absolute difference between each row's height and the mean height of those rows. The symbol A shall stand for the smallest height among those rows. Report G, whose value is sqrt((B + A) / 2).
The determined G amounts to 4.98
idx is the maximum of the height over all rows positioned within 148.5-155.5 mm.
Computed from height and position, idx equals 53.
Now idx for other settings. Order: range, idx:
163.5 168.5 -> 53.55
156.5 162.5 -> 56.04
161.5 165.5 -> 53.55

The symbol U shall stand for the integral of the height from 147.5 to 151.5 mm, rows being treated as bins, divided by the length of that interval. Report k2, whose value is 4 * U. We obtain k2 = 201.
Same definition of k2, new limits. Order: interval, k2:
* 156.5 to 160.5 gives 212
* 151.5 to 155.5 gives 208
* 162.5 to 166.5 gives 211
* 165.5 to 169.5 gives 211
